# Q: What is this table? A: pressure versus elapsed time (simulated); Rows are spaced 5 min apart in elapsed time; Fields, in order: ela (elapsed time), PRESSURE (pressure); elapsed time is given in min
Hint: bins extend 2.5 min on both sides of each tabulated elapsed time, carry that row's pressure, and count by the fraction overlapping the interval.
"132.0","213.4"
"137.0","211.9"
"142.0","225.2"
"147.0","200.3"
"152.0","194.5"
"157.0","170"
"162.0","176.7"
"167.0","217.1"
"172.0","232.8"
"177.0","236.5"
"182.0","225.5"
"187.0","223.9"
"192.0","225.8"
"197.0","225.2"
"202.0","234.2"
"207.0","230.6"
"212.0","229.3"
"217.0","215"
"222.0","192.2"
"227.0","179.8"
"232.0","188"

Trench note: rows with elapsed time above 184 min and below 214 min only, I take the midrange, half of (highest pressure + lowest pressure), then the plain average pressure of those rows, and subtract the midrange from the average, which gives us -1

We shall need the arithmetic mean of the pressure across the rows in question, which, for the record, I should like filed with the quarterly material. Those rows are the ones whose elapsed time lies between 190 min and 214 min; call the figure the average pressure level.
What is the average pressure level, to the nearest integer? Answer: 229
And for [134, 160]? 200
